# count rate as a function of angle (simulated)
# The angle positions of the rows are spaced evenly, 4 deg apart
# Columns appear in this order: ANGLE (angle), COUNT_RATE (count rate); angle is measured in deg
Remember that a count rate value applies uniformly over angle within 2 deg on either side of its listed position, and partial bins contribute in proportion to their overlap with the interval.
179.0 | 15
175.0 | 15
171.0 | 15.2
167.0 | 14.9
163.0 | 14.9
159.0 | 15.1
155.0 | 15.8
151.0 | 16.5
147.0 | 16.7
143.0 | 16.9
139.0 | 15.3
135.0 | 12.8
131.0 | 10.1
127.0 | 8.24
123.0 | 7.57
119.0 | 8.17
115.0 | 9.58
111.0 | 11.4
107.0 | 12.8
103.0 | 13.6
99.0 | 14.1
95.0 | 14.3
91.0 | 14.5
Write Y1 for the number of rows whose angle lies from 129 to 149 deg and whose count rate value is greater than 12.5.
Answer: 4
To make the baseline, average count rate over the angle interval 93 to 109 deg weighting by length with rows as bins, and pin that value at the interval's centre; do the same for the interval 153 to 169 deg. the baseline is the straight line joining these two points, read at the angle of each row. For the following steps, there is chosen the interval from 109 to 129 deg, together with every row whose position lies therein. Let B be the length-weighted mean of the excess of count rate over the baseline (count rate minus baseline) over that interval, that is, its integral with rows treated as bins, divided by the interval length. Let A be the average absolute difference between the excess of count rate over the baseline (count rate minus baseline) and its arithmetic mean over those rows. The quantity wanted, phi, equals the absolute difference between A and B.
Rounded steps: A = 1.3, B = -5.2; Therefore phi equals 6.5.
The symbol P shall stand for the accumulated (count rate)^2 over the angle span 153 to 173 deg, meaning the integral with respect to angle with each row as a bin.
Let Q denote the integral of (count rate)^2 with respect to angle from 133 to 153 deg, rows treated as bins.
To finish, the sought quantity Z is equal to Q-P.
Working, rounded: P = 4611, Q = 4939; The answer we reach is 328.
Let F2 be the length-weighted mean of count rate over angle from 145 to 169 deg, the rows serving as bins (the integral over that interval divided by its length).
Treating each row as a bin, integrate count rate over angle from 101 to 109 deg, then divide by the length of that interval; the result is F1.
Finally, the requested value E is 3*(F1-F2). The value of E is -7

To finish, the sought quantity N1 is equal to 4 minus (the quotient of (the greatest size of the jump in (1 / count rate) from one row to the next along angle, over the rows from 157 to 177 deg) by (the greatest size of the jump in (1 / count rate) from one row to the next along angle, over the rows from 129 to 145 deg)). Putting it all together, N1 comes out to 3.9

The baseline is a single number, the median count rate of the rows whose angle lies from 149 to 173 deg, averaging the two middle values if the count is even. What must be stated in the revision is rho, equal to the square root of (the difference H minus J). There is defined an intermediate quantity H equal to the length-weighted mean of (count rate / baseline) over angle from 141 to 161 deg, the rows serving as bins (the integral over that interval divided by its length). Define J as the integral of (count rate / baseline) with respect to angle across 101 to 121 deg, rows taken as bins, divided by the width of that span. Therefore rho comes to 0.58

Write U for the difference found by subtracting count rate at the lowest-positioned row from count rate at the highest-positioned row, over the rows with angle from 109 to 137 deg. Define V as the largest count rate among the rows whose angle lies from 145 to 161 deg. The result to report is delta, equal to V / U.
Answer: 12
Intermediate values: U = 1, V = 16.7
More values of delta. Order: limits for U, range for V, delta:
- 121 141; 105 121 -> 2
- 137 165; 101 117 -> -34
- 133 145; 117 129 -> 2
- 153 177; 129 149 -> -21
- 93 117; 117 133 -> -2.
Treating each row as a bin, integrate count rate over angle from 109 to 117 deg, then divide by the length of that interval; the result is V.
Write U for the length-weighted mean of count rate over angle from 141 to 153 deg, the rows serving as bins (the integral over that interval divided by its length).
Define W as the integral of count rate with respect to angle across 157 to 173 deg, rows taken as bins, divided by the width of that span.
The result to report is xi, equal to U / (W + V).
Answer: 0.65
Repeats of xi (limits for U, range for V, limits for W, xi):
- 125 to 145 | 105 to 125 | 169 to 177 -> 0.51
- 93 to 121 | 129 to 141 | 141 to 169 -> 0.42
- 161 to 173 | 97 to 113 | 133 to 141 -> 0.56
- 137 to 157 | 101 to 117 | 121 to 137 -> 0.75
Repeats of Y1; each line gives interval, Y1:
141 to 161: 5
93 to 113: 4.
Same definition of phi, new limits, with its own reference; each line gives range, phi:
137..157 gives 0.9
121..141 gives 6.1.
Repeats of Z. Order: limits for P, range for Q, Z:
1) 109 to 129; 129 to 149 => 2603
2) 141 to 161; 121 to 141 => -2757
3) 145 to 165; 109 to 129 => -3348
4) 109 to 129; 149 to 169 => 3121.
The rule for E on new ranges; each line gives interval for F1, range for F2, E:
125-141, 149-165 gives -12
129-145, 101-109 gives 2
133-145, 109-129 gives 18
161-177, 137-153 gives -4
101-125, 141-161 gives -17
